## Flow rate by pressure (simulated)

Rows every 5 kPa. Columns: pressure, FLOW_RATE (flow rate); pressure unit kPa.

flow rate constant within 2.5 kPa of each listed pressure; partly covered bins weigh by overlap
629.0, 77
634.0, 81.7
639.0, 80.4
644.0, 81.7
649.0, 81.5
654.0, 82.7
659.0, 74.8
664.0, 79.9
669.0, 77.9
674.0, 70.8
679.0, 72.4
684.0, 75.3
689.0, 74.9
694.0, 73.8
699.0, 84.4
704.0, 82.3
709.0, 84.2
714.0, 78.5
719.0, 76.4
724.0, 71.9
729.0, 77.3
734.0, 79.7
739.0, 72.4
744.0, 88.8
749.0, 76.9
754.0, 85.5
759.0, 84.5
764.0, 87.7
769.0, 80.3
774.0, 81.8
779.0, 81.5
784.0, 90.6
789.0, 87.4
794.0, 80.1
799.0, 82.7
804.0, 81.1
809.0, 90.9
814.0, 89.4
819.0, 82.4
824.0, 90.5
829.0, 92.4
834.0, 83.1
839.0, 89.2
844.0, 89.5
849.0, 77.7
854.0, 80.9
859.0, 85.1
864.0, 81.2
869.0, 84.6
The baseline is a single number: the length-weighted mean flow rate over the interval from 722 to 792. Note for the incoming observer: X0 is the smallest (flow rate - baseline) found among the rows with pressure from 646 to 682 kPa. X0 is -11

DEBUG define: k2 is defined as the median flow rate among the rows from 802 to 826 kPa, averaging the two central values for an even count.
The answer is 89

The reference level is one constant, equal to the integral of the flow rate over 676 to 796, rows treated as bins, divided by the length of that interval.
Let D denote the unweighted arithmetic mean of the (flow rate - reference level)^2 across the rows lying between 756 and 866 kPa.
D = 40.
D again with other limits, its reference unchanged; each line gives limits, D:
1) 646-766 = 28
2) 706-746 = 31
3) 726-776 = 26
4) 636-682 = 22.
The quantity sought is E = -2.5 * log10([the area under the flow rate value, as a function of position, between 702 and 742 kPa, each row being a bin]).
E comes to -8.73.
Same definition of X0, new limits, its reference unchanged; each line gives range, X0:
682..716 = -8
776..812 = -2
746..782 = -5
